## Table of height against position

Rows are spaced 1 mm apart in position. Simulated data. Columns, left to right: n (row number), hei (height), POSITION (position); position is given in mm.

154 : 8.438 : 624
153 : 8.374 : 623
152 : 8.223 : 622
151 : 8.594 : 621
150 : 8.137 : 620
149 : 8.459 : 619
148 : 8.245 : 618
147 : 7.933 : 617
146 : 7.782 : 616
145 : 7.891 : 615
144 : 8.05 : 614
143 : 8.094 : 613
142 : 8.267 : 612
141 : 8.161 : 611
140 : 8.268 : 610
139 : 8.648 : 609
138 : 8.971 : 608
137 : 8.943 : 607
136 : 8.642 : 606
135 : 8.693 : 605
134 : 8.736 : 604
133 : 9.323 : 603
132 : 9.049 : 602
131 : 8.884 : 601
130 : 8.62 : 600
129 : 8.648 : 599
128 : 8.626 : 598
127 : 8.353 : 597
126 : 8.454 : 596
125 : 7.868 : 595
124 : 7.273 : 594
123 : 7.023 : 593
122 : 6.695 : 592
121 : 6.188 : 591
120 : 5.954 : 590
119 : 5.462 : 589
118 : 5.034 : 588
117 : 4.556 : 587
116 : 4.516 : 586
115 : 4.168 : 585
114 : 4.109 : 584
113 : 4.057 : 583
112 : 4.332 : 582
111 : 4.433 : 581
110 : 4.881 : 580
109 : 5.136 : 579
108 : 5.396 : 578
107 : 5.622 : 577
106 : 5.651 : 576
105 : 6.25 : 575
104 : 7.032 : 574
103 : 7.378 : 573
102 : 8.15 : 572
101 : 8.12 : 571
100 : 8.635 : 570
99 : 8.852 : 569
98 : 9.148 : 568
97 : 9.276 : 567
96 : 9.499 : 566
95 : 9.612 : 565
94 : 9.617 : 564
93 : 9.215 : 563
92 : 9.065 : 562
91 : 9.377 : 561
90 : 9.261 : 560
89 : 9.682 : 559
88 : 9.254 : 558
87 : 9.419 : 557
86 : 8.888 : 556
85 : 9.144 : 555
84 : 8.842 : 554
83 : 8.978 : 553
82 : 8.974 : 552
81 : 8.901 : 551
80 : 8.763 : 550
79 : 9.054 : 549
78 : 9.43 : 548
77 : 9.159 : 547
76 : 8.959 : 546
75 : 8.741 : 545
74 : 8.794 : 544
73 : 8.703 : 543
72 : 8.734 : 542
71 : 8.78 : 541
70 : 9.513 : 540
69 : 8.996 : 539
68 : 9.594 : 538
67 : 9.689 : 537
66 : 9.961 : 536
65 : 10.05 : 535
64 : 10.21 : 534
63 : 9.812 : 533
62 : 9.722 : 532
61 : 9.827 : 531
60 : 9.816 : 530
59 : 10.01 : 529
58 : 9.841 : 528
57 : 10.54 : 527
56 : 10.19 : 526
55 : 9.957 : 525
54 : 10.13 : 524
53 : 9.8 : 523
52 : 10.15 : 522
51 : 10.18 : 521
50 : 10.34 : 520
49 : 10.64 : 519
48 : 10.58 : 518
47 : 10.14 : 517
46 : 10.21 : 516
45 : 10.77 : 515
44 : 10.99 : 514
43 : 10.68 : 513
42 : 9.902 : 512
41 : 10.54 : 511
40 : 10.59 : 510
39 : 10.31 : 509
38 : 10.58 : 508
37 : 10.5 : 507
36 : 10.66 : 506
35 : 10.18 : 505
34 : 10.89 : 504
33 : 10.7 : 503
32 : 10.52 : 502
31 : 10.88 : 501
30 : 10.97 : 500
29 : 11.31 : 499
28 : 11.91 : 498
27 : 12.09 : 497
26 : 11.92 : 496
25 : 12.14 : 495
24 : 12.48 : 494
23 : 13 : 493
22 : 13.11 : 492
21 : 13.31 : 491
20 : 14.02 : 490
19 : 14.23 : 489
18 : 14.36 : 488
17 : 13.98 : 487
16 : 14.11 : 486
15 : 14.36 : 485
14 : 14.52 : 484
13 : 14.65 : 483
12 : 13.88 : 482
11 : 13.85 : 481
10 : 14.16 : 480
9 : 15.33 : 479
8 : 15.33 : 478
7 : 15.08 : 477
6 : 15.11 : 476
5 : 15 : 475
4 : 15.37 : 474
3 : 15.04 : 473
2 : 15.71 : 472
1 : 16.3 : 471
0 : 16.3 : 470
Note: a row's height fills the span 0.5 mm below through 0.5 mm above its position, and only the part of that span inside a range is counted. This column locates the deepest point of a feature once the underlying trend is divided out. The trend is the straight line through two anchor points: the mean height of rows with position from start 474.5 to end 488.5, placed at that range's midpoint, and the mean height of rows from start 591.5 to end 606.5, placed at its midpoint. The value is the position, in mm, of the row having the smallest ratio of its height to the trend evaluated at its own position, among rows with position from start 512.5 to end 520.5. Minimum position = 517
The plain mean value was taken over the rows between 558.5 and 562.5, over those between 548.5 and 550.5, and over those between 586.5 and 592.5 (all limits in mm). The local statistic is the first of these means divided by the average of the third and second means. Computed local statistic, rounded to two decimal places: 1.28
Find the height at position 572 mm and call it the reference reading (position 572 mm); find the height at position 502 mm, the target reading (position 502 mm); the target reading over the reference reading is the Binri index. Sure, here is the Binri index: 1.3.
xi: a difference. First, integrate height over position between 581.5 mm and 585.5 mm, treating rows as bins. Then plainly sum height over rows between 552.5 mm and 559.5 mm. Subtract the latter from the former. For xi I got -48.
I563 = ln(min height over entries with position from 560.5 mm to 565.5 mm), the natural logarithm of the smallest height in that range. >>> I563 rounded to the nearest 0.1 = 2.2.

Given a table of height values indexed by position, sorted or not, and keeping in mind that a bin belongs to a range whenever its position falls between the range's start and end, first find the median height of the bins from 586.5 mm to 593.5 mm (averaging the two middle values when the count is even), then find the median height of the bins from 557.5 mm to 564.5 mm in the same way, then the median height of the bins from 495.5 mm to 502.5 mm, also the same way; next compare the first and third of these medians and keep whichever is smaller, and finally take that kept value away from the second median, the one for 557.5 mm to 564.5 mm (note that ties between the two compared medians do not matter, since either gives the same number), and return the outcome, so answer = 3.3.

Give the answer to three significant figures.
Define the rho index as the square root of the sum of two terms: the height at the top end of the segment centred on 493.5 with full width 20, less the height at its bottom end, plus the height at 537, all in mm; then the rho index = 2.42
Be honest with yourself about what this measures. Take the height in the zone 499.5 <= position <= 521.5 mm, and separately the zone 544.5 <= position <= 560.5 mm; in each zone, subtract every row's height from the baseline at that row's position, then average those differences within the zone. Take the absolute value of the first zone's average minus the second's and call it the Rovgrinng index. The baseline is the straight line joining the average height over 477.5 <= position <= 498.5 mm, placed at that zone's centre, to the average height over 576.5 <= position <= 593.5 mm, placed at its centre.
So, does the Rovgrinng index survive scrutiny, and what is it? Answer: 2.2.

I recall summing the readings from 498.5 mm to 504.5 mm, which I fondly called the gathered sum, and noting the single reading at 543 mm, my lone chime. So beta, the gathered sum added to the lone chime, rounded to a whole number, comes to 74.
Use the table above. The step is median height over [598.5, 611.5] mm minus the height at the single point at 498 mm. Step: -3.2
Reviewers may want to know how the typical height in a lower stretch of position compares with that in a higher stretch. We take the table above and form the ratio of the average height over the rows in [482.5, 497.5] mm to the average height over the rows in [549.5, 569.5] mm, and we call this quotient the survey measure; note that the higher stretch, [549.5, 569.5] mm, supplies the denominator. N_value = 1.5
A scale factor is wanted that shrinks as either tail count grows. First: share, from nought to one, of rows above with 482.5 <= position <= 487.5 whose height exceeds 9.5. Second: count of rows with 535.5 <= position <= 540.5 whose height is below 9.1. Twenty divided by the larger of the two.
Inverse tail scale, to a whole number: 20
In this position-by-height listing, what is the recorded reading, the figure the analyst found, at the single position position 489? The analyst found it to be 14.23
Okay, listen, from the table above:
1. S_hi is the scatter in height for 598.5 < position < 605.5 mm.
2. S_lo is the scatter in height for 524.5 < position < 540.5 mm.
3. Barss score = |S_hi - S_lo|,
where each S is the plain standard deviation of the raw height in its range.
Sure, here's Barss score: 0.09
